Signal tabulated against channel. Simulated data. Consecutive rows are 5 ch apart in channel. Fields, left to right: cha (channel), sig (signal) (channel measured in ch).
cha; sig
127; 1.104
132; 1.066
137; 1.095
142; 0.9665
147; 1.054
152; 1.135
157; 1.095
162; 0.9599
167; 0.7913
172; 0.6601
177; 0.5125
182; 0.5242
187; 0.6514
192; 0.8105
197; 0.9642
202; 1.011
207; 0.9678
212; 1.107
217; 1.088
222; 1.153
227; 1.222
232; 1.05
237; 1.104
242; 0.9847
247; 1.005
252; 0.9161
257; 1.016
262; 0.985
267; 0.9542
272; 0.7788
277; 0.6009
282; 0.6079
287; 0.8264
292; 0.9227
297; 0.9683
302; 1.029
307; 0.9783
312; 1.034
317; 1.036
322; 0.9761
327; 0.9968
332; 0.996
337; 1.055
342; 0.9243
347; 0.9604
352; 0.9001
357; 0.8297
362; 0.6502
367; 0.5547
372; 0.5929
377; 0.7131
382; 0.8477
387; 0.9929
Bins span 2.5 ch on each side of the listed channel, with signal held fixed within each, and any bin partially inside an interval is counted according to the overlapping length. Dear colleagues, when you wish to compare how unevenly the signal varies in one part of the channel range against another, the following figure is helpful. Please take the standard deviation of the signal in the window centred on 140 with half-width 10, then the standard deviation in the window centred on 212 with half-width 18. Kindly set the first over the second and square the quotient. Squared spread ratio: 0.3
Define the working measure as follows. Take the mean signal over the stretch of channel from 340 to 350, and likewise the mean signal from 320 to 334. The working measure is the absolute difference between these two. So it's 0.0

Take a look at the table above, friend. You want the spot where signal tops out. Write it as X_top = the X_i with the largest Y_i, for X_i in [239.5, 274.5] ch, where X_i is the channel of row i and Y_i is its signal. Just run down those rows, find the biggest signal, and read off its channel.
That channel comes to 257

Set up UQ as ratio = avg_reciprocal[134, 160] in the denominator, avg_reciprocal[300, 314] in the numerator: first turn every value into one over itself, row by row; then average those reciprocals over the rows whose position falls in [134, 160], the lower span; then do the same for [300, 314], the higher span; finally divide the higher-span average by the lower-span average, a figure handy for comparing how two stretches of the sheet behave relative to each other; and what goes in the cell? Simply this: 1.05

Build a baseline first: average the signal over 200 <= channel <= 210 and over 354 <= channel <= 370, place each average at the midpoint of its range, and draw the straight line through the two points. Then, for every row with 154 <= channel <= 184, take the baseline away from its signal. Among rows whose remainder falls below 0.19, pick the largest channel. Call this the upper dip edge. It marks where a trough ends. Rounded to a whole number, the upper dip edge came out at 182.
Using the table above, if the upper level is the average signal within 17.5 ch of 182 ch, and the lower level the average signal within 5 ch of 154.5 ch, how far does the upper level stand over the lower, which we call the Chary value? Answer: -0.4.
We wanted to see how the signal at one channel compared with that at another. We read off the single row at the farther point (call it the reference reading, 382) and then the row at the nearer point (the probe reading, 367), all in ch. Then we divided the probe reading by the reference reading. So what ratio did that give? 0.65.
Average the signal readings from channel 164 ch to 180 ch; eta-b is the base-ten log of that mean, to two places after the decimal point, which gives -0.18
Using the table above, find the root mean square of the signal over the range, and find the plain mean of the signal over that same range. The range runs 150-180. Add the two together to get 1.7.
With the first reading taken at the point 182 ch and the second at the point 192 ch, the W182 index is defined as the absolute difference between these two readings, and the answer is 0.29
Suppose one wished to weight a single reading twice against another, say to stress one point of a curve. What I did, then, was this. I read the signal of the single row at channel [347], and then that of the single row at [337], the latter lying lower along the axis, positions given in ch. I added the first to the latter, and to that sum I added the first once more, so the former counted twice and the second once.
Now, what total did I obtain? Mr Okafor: 2.98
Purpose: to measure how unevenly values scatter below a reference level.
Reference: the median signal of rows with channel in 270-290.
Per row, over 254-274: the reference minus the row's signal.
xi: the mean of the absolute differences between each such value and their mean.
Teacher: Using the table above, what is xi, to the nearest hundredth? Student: 0.08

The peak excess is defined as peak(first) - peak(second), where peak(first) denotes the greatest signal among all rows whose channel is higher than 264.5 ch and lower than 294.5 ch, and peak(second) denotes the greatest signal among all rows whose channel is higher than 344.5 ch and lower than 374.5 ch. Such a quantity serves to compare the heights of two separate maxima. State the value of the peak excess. -0.01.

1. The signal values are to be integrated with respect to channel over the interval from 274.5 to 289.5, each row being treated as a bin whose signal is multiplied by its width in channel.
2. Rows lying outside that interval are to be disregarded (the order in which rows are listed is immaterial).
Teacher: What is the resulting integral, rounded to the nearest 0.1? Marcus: 10.2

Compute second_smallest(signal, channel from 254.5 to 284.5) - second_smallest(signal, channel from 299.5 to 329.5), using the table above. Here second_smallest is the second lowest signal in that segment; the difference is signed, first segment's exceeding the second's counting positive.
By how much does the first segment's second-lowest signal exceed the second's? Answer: -0.37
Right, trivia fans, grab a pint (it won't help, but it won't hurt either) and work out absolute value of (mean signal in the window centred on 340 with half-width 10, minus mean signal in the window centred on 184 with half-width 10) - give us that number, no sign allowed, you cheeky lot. 0.36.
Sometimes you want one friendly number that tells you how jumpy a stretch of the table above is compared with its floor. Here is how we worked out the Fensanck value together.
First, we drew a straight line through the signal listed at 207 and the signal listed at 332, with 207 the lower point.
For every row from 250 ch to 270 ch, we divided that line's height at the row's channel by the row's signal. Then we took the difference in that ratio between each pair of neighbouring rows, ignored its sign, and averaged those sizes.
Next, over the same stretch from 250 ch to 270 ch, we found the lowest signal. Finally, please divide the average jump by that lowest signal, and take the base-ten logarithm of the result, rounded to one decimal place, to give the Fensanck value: -1.2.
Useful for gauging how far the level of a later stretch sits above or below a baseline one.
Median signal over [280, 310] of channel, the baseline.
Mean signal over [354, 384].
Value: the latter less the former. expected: -0.2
